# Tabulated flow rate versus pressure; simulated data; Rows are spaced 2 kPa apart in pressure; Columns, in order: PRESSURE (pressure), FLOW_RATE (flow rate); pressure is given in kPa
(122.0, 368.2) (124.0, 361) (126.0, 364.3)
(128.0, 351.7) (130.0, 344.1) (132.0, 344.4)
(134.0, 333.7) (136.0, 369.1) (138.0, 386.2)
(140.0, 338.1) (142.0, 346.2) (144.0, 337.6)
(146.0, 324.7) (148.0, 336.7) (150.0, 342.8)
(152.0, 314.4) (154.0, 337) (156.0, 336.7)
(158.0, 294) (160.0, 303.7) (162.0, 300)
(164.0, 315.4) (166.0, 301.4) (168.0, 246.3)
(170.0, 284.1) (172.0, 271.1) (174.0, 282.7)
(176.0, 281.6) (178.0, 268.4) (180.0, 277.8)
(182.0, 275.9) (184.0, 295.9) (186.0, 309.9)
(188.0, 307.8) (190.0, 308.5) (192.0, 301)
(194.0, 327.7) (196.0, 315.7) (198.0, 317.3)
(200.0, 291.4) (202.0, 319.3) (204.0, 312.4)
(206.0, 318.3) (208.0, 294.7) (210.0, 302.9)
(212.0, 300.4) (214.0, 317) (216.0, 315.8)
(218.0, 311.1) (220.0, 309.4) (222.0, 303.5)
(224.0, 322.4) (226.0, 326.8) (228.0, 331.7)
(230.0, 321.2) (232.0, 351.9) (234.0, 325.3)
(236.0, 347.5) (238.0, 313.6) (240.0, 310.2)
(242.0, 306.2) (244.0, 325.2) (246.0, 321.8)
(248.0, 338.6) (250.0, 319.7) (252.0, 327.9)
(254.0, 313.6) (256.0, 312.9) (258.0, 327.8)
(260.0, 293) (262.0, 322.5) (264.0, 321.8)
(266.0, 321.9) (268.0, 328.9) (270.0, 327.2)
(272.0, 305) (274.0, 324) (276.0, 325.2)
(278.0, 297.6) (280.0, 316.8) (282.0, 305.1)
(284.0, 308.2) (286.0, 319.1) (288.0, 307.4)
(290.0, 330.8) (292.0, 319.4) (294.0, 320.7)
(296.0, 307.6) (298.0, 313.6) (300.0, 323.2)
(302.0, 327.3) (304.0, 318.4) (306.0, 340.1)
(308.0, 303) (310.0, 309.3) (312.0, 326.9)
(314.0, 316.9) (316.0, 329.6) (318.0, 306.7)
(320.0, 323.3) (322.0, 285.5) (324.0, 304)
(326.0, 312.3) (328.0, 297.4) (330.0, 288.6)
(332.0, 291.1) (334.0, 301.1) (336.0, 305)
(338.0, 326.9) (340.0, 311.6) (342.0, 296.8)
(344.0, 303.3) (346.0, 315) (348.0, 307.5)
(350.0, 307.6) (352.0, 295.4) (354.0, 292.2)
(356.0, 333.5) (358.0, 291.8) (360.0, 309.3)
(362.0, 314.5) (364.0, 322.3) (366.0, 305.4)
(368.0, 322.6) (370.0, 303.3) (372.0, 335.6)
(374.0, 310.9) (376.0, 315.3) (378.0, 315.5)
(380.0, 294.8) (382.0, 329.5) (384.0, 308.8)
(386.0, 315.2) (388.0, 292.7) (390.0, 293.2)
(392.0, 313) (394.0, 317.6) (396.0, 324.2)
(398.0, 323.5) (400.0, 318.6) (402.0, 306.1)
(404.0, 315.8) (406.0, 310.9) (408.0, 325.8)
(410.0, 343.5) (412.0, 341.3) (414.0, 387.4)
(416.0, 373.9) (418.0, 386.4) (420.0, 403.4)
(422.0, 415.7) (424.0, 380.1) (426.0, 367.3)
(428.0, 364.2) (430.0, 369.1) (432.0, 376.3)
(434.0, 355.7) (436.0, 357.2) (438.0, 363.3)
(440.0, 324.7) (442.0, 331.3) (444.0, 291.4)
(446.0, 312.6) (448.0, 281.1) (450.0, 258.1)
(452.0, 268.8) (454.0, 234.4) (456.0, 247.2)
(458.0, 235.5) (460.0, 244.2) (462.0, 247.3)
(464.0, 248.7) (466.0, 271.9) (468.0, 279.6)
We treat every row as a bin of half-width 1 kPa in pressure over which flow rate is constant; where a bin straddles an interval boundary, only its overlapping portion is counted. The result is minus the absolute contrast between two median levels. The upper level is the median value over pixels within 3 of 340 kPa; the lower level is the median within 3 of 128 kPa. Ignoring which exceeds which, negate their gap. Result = -40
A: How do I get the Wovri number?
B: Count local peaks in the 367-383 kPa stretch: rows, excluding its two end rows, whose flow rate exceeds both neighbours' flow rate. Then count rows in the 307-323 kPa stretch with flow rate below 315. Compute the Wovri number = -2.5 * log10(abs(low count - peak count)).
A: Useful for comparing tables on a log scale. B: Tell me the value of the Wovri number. -0.75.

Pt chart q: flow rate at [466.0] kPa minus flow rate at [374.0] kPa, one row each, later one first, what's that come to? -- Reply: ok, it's -39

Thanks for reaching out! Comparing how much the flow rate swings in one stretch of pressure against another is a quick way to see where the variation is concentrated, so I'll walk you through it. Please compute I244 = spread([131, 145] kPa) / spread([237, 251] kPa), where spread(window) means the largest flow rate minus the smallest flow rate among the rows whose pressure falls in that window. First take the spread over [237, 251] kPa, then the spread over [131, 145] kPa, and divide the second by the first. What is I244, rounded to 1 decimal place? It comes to 1.6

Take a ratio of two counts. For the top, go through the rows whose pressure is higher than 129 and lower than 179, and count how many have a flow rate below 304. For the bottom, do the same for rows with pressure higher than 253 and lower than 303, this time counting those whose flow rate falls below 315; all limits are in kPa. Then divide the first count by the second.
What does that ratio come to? 1.0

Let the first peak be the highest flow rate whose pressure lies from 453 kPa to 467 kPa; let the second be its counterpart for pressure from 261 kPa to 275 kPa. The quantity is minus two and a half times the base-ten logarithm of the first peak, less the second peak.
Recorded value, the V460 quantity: -335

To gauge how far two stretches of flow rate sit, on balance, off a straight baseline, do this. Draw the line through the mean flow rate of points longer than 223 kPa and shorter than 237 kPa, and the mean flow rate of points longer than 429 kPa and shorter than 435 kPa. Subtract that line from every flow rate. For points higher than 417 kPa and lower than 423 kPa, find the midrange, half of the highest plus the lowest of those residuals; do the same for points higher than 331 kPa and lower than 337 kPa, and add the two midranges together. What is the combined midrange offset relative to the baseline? -16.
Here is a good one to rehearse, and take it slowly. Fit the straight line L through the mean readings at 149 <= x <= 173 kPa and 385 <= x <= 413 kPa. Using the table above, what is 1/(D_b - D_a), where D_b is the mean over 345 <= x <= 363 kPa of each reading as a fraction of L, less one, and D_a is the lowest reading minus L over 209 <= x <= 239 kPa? 0.16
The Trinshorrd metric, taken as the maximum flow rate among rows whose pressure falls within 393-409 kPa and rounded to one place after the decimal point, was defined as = 325.8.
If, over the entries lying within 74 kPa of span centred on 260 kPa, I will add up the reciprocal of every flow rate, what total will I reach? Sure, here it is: 0.12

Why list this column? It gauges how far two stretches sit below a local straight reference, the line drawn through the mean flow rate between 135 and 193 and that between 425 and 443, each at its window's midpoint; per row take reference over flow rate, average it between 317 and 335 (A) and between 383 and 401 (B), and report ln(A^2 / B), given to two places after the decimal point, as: 0.12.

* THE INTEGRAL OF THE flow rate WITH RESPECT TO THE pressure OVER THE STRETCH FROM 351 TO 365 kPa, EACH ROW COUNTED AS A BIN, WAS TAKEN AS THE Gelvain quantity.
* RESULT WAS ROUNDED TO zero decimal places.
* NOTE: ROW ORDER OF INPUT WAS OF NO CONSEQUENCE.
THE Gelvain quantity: 4318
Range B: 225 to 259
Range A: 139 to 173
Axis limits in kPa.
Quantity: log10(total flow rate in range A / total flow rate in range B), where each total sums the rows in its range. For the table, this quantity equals -0.015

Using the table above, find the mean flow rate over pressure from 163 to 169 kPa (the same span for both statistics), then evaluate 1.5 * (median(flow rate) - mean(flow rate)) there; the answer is 21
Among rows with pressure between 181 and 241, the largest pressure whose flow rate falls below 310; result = 222.0 kPa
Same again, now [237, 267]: 260.0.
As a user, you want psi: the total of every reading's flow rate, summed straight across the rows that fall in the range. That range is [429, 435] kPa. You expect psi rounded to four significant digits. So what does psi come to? 1101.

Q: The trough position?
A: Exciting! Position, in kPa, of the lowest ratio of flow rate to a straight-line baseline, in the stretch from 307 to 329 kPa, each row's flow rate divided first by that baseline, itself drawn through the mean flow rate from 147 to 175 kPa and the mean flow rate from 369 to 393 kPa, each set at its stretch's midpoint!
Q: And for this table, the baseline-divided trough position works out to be 322.0 kPa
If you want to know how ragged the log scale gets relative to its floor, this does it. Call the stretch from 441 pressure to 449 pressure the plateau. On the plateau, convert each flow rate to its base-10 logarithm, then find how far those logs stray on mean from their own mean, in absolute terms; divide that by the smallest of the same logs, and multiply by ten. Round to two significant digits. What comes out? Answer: 0.10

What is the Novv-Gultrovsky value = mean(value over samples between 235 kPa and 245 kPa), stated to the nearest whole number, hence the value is 321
